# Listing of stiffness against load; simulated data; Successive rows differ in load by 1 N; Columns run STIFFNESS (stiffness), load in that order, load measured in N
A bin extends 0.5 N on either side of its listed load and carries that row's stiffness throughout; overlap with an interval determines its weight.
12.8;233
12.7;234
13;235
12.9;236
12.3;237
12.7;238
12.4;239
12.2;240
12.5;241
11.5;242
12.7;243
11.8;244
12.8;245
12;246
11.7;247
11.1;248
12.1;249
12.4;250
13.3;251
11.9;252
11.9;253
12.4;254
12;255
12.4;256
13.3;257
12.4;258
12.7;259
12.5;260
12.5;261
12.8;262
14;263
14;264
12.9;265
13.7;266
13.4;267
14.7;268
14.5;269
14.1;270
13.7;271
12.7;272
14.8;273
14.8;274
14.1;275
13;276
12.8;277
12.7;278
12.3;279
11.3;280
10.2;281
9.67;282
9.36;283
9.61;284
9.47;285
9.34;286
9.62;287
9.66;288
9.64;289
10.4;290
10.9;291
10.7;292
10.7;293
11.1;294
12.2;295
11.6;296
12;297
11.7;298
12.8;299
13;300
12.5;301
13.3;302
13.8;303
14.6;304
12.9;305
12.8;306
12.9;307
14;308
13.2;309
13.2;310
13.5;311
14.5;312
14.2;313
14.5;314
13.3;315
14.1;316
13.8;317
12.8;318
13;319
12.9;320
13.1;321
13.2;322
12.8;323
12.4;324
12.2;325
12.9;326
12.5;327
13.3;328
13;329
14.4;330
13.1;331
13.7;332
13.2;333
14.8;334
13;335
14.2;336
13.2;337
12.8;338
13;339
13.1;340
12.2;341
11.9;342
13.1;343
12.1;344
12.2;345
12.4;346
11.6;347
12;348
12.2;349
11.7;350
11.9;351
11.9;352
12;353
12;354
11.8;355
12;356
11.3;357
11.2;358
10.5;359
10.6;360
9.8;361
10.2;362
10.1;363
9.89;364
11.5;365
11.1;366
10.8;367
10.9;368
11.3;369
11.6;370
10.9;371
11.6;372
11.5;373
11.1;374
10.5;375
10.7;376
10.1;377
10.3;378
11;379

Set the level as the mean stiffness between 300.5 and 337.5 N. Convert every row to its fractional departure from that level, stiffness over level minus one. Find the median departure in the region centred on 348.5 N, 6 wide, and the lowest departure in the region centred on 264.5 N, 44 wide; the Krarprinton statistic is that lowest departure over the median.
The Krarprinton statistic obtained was 2.8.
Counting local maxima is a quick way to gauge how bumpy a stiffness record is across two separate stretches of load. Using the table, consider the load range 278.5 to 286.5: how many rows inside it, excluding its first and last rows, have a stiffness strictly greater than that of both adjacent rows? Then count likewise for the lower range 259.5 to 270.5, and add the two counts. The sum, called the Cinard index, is 3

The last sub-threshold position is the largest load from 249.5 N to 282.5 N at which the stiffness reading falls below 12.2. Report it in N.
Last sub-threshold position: 282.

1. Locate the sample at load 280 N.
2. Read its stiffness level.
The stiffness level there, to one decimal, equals 11.3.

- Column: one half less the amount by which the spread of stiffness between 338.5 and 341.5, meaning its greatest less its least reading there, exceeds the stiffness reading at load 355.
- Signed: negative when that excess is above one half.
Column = 11.4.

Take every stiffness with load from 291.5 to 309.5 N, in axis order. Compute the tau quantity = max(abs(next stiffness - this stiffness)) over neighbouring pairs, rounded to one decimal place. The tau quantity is 1.7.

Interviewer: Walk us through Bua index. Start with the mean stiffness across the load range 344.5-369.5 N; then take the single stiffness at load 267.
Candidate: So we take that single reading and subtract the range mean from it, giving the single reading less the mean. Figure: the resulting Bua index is 2.1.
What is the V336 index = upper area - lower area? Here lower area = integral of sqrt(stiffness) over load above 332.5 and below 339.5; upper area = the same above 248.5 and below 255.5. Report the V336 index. -1.1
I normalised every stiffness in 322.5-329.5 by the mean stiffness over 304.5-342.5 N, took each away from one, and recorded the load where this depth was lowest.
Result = 328 N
